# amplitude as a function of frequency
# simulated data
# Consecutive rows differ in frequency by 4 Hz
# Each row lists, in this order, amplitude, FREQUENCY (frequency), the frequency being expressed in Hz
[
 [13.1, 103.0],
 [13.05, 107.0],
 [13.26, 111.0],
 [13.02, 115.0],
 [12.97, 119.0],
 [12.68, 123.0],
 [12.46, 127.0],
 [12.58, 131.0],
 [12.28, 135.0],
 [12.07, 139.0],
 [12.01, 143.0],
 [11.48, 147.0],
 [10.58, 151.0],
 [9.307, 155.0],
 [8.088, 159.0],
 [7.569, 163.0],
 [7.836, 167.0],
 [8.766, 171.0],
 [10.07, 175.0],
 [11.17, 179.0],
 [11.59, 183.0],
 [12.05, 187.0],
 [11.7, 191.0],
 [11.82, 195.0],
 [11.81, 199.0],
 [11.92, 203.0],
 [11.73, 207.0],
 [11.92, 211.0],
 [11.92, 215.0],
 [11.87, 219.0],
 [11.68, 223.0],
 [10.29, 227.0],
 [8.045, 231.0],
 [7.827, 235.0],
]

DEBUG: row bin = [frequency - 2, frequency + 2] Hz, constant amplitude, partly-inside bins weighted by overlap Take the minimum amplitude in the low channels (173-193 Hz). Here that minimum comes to 10.07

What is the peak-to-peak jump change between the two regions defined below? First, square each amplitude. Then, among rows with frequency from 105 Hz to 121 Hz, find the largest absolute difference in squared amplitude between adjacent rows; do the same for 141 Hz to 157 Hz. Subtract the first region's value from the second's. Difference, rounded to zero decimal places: 19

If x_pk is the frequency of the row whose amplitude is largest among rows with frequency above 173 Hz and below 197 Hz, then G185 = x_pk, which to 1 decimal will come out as 187.0 Hz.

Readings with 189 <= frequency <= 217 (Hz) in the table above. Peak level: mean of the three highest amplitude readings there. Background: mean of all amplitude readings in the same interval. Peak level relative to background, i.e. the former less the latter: 0.1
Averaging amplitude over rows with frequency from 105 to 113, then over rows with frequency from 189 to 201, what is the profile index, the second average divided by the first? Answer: 0.90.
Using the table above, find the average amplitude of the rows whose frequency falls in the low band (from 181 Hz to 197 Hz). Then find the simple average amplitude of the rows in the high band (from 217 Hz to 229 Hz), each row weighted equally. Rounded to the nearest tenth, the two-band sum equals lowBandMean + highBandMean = 23.1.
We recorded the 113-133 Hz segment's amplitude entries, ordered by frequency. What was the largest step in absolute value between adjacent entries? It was 0.3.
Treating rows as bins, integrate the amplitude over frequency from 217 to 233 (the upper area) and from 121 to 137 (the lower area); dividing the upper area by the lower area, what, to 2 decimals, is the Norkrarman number 0.84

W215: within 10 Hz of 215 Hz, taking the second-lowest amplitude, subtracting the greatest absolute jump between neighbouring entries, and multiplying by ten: 115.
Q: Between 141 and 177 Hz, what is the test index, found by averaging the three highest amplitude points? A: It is 11.4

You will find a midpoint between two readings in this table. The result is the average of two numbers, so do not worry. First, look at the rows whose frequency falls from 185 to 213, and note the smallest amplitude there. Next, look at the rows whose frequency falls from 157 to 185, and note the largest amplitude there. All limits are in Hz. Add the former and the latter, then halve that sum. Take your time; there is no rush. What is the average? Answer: 11.6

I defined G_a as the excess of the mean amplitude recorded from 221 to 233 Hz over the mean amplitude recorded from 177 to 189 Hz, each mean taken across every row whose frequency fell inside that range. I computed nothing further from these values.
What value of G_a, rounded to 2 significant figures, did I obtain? -1.6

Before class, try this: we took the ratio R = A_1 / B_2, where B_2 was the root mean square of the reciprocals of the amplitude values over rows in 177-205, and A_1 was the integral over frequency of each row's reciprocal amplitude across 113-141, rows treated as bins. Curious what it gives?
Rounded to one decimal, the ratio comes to 26.1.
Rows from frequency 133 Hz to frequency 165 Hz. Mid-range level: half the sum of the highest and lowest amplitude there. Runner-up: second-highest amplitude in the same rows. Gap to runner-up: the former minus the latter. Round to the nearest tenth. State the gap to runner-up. -2.1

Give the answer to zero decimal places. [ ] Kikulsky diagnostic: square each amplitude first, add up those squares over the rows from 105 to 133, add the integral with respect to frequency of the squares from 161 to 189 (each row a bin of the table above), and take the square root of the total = 63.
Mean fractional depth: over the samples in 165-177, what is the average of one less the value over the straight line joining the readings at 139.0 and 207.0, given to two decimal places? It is 0.25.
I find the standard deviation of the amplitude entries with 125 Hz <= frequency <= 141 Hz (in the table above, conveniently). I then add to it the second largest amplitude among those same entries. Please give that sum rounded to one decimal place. 12.7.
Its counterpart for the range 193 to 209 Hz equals 11.9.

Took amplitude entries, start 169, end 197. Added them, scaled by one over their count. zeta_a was 11.0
